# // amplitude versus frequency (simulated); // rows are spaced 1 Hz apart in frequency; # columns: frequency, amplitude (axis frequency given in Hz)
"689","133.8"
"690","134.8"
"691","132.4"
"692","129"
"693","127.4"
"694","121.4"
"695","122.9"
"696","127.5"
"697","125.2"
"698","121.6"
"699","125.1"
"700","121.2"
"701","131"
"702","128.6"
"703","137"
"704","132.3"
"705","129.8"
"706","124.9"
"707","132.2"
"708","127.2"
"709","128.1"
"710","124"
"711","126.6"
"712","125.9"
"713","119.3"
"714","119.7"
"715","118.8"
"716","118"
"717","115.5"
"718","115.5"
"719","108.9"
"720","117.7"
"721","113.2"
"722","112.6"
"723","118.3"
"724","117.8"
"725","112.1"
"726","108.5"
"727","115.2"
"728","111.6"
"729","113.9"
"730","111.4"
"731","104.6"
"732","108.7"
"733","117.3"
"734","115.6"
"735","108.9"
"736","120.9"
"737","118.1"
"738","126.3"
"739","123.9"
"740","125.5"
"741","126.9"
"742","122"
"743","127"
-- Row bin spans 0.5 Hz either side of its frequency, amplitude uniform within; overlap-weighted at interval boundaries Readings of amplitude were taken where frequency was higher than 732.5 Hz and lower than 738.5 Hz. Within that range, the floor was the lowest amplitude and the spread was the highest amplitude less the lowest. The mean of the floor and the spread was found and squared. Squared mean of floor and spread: 3988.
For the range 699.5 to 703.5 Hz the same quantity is 4692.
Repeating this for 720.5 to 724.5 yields 3499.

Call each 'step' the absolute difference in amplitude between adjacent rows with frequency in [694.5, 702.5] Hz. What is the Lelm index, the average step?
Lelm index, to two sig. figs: 4.3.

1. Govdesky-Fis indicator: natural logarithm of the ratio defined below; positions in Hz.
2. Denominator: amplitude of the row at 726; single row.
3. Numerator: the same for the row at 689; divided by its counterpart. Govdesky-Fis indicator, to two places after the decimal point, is 0.21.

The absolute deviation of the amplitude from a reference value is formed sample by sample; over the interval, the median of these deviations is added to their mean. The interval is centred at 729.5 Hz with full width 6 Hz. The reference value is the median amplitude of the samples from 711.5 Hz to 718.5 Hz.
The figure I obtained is 15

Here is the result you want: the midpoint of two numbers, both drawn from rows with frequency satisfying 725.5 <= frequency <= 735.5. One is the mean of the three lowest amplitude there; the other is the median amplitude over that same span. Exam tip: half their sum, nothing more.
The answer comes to 109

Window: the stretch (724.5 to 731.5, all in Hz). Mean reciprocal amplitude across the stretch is 0.0090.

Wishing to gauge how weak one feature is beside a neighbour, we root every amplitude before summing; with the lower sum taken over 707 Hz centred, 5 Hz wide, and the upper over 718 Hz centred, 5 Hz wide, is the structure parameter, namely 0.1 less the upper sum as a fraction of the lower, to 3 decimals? -0.847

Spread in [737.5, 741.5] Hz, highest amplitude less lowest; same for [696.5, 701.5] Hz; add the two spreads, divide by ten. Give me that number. 1.3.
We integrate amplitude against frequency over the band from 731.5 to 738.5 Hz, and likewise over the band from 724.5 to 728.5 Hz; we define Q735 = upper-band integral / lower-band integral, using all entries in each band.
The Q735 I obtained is 1.8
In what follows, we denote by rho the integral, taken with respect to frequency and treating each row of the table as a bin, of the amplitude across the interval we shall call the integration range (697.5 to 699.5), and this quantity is 247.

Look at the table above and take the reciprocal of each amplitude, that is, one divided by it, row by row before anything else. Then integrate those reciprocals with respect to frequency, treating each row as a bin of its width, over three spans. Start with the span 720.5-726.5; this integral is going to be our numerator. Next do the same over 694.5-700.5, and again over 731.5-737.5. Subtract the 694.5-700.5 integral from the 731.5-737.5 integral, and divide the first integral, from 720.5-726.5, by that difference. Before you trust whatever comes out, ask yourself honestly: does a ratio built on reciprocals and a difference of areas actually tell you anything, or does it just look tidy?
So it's 14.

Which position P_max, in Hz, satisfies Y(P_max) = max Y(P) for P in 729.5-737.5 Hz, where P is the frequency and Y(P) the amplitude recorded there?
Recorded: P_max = 736 Hz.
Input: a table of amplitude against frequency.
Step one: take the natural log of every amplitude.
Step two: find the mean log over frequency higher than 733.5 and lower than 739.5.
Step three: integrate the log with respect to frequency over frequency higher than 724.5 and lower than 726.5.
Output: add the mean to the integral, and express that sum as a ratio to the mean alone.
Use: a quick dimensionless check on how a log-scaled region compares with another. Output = 3.0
